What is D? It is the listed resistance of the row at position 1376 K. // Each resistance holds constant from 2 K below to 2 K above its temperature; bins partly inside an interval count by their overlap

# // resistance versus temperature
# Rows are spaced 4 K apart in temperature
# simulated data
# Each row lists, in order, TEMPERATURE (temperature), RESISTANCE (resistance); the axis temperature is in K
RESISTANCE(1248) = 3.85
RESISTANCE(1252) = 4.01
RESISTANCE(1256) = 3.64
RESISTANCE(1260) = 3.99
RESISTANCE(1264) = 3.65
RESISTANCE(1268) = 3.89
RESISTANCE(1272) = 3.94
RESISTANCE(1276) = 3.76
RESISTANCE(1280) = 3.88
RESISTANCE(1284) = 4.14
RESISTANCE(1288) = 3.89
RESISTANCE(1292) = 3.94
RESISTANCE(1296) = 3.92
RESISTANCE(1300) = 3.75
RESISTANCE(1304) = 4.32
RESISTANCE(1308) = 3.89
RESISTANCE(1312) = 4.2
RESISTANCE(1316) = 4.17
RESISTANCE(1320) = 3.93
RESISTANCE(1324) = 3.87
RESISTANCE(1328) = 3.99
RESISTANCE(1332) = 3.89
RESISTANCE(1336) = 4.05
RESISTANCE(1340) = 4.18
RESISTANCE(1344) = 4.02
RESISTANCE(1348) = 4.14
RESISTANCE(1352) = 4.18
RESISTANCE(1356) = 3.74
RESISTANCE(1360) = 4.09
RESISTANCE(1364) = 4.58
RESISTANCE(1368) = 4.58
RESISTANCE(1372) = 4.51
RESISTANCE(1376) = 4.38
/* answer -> 4.38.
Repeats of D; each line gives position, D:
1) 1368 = 4.58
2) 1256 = 3.64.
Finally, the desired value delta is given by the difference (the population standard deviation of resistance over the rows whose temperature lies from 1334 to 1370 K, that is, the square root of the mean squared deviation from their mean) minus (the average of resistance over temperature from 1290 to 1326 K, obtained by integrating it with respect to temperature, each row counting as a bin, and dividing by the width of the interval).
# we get -3.75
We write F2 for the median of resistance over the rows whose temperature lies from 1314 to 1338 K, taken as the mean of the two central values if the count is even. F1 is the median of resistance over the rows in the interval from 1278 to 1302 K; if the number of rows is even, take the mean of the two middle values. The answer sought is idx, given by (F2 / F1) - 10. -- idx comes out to -8.99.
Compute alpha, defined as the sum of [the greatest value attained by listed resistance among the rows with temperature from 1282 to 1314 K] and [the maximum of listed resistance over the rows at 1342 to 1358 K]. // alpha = 8.5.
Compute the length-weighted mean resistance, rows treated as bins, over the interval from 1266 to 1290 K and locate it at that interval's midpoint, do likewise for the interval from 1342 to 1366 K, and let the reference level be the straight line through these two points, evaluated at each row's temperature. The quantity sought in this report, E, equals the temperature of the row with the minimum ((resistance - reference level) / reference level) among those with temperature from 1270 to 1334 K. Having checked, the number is 1300 K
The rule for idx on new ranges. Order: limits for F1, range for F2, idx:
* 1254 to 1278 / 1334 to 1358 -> -8.93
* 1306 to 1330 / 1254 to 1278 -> -9.03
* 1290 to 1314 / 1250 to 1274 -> -9.00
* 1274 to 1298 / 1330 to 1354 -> -8.95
